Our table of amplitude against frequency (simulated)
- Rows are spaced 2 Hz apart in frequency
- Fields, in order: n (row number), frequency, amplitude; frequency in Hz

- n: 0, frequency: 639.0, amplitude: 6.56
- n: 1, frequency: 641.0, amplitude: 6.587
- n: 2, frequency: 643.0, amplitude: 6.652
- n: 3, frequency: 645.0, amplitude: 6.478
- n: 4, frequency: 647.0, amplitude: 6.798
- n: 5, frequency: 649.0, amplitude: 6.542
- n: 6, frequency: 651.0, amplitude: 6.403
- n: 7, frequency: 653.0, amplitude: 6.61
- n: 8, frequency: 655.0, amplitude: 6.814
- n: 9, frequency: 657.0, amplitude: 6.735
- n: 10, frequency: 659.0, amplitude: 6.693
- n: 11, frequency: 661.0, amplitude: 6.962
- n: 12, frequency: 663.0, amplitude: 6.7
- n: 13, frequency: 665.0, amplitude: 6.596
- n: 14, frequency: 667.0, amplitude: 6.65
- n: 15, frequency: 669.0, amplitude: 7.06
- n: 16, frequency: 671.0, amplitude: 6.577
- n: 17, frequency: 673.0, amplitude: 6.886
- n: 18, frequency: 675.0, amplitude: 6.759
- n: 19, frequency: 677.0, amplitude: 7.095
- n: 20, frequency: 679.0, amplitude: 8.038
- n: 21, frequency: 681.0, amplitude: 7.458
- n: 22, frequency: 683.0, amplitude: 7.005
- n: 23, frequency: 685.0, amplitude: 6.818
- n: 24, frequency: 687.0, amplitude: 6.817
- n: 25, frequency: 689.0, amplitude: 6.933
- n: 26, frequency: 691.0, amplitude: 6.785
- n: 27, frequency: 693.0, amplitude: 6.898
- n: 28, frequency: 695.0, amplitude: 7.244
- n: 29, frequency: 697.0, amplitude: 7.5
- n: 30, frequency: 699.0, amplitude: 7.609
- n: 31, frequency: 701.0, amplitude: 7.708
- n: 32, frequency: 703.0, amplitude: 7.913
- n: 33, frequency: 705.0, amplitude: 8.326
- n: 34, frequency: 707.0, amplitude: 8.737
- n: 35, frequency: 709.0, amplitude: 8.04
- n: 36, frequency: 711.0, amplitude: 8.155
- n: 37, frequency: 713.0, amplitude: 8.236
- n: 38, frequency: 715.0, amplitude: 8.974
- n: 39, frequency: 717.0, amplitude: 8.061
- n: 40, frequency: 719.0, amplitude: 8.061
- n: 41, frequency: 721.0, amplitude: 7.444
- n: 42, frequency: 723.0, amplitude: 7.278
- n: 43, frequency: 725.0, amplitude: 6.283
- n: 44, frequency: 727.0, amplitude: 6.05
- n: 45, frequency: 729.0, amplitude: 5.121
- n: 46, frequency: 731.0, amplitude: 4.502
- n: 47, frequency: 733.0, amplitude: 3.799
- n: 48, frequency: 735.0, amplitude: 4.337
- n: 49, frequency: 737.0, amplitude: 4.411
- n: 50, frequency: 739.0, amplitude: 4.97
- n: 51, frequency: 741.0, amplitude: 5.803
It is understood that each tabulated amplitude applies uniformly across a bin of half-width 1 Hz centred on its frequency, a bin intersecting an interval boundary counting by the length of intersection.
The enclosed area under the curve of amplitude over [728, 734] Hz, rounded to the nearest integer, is 27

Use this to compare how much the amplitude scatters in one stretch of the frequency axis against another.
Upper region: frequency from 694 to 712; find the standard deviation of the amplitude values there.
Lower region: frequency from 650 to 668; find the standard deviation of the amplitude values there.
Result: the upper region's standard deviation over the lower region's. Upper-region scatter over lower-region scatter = 3.0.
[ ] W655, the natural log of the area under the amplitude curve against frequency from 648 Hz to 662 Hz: 4.54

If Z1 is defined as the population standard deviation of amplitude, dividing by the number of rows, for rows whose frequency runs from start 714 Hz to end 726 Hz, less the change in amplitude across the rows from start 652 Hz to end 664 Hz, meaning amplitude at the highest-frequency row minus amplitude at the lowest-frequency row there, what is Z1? 0.7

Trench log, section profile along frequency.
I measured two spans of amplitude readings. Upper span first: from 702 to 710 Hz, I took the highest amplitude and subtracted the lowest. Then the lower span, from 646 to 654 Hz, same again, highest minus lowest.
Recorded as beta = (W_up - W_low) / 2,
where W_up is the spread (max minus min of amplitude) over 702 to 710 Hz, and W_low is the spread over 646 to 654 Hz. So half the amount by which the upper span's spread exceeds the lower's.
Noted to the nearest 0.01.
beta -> 0.21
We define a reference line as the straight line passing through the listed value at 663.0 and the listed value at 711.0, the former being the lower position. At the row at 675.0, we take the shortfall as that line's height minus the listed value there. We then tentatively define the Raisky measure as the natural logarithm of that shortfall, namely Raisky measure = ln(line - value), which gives -1.2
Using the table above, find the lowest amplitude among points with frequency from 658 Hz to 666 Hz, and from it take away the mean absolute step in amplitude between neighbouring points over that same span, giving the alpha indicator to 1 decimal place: 6.4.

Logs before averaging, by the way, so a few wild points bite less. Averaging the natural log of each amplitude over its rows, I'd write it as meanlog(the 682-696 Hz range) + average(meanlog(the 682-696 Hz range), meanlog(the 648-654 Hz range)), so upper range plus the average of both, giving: 3.8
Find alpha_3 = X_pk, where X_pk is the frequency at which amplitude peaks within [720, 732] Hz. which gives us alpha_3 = 721.0 Hz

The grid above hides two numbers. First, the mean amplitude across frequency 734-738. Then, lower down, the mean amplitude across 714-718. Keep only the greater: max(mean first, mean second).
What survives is 8.52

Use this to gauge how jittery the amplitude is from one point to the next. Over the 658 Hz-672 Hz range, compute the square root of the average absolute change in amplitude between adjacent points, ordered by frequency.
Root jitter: 0.51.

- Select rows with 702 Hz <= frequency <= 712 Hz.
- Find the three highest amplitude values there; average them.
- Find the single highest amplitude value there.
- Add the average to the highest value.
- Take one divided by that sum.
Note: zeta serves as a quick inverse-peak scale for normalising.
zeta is 0.058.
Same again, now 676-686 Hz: 0.064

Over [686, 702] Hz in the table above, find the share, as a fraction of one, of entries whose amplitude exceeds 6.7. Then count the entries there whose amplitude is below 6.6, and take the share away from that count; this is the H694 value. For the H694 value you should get -1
